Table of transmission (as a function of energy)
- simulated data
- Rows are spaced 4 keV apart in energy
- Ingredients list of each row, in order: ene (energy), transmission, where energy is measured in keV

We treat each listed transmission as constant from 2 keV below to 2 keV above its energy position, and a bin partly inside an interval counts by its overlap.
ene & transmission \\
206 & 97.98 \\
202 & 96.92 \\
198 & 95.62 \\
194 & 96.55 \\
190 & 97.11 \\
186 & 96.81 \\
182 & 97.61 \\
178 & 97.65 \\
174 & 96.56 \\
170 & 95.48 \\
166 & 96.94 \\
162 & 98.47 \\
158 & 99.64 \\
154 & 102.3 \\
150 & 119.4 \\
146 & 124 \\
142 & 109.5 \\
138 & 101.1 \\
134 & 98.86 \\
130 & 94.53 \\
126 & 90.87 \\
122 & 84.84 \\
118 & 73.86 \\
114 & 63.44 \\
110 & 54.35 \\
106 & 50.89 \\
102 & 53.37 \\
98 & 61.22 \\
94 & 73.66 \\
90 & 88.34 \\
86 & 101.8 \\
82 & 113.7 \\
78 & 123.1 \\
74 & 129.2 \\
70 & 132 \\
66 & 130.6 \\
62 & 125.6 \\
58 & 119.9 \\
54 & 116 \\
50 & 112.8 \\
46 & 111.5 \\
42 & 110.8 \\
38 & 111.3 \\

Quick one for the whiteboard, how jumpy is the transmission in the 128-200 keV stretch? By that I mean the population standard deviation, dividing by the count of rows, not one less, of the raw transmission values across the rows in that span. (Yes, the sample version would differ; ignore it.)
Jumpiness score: 8.1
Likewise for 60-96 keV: 19.7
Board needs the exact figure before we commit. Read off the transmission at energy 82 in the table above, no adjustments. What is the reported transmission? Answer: 113.7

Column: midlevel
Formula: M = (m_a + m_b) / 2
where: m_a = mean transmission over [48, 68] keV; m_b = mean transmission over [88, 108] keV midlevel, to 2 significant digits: 93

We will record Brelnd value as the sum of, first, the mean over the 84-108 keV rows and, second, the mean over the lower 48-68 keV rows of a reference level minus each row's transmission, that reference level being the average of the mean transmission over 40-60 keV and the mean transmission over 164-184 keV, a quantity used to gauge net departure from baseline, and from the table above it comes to 19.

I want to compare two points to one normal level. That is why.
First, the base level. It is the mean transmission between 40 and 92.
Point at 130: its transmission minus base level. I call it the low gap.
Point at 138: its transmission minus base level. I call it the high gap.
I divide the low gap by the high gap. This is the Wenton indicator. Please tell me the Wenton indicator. 1.4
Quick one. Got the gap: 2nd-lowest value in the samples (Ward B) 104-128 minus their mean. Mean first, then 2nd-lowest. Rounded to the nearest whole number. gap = -15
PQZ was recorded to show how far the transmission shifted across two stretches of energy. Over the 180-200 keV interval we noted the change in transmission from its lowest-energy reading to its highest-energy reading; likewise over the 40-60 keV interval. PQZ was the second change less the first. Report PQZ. 11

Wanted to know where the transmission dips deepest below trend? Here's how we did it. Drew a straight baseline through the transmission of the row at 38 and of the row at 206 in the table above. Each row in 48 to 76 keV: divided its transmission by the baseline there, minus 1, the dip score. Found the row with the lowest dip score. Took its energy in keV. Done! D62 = 50 keV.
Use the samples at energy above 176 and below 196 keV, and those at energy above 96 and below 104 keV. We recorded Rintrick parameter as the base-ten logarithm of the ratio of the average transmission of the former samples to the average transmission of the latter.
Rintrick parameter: 0.23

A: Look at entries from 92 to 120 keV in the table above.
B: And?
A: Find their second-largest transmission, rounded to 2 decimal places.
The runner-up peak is 73.66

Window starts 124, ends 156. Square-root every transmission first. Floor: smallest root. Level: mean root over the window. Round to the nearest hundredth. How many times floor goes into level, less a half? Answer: 0.57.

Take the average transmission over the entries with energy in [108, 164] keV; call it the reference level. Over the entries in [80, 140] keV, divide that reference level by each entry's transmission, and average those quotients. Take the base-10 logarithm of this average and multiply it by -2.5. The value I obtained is -0.24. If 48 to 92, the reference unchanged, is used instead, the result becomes 0.23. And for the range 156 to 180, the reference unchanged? 0.04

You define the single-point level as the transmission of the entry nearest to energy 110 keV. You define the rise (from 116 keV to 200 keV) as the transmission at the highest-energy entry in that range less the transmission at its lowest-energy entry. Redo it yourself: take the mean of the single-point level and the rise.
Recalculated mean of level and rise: 38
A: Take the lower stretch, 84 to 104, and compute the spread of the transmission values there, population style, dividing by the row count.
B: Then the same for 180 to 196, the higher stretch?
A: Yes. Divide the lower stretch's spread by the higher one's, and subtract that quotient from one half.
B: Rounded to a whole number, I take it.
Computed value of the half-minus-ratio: -44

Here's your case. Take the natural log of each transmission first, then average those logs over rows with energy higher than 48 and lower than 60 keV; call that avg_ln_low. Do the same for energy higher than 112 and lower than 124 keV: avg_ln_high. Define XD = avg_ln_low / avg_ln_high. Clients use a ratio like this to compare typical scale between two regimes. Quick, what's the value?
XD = 1.11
